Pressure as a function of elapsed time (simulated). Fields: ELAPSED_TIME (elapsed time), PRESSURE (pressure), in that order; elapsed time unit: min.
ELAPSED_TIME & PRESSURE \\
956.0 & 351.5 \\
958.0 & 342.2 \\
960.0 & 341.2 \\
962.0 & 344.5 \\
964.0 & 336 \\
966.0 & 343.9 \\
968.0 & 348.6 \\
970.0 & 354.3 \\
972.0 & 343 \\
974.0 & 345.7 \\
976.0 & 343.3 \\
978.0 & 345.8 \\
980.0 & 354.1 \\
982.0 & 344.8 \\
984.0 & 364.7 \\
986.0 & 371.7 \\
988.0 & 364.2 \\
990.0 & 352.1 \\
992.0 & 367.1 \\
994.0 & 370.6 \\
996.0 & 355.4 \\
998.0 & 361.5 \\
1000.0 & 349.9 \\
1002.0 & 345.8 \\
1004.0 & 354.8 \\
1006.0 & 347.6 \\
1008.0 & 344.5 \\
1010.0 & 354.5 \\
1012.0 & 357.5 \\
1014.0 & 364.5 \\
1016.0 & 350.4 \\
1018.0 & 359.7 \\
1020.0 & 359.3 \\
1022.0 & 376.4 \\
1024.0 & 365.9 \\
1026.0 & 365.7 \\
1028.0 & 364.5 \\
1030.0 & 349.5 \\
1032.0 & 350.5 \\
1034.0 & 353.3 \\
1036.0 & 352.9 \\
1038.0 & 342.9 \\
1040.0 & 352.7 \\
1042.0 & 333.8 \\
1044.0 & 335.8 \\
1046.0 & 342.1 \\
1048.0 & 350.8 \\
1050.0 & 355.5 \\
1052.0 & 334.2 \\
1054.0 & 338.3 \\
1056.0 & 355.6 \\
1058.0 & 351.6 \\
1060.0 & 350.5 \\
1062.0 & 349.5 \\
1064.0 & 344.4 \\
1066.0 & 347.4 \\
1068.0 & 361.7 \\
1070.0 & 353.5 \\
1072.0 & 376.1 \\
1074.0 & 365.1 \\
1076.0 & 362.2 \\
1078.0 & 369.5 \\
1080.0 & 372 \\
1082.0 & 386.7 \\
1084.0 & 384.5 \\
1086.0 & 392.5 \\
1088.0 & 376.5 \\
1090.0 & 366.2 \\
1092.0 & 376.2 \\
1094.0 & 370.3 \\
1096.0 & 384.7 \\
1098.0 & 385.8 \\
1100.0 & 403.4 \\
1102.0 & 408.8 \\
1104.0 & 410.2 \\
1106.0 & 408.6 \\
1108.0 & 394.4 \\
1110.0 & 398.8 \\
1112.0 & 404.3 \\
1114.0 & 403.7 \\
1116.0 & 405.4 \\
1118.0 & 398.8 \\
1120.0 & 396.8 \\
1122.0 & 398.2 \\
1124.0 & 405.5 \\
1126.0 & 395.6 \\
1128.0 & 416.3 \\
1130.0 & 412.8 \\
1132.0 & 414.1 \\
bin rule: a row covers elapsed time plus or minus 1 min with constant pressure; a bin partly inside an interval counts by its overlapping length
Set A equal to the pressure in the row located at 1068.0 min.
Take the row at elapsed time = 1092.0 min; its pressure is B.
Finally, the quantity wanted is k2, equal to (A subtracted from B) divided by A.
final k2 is 0.04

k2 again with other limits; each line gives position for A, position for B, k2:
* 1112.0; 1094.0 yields -0.08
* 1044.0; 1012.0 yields 0.06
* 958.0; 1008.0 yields 0.01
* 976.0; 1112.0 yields 0.18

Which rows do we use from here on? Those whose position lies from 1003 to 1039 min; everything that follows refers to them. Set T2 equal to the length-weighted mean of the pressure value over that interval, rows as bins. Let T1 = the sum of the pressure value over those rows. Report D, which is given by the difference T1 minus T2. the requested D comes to 6058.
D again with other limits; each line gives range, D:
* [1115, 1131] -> 2826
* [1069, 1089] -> 3365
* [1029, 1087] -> 9959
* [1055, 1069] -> 2109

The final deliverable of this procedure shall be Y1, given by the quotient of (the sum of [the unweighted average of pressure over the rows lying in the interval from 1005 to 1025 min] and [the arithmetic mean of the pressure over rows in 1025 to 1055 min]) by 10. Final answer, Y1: 70.6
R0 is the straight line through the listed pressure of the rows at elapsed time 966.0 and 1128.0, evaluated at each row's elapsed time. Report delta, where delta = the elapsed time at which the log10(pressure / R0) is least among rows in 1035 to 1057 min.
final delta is 1052.0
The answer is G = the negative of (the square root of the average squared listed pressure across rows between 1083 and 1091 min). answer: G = -380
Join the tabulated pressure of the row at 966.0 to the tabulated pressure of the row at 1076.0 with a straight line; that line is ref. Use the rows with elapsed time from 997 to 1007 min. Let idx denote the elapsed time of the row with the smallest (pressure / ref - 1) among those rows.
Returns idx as 1002.0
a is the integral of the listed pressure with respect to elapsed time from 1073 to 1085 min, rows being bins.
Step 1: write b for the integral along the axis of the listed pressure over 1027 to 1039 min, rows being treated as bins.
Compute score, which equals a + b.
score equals 8707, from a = 4480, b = 4227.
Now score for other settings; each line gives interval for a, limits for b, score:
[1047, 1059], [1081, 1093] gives 8737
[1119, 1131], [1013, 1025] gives 9203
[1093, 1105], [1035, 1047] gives 8847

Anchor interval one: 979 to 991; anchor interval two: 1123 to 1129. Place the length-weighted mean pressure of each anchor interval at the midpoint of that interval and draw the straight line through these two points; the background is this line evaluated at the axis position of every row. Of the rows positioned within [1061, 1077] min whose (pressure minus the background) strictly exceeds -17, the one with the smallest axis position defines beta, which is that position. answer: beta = 1072.0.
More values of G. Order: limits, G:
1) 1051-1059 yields -345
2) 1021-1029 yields -368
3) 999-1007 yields -350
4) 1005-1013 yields -351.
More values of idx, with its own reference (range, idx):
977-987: 982.0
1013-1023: 1016.0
